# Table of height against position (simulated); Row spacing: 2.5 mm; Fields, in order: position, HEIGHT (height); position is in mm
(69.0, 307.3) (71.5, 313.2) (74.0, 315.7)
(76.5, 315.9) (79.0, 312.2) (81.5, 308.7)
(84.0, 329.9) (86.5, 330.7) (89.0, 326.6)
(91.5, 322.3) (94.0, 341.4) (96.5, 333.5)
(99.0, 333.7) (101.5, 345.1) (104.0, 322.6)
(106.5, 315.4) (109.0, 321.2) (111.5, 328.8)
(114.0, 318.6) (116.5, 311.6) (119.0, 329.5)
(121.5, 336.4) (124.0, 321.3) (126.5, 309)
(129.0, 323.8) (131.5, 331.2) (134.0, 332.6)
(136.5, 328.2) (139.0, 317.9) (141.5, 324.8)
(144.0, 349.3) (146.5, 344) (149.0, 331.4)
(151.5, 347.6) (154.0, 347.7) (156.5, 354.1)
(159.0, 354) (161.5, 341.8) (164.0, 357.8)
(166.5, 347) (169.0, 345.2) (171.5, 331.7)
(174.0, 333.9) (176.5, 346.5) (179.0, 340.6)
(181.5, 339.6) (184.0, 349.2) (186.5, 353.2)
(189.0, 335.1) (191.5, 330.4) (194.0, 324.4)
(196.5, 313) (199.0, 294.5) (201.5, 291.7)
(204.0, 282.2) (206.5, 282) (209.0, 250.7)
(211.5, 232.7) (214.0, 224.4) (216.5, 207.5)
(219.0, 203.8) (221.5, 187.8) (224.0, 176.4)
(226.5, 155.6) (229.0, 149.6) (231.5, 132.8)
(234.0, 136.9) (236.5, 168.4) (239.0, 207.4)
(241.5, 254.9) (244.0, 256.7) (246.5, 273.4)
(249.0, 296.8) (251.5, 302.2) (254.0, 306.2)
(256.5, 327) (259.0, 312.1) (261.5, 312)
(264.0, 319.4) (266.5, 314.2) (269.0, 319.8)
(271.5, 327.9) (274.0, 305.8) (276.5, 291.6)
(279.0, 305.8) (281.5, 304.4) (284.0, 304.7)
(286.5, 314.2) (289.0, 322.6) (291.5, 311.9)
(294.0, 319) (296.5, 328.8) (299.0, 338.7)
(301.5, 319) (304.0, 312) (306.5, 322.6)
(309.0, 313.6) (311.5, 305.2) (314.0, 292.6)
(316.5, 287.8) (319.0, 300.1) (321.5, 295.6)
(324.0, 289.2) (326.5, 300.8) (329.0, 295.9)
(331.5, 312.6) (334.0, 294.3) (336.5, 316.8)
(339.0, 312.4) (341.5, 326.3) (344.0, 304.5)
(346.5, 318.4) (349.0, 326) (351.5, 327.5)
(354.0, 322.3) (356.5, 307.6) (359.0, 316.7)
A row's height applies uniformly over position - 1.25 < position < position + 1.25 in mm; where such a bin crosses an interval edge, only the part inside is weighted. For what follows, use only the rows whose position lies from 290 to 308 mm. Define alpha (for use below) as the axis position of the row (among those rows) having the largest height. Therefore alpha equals 299.0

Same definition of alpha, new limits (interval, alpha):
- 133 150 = 144.0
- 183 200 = 186.5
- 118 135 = 121.5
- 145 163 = 156.5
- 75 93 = 86.5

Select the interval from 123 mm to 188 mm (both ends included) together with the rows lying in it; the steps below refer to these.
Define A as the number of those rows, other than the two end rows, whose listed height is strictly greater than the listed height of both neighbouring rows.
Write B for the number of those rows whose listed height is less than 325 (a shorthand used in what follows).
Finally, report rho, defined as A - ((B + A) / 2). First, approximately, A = 5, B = 5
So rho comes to 0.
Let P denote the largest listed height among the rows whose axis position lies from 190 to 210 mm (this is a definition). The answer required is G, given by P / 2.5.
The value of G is 132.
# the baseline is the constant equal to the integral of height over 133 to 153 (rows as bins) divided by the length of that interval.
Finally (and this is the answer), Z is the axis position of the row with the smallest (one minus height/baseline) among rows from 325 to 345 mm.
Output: 341.5 mm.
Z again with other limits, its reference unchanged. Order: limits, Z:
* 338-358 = 351.5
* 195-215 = 196.5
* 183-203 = 186.5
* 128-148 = 144.0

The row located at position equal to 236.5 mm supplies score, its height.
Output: 168.4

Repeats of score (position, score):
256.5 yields 327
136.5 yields 328.2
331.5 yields 312.6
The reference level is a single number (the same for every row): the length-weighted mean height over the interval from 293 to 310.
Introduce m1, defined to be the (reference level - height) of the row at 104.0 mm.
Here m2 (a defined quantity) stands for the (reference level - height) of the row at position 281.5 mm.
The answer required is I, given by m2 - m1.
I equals 18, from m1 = 0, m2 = 18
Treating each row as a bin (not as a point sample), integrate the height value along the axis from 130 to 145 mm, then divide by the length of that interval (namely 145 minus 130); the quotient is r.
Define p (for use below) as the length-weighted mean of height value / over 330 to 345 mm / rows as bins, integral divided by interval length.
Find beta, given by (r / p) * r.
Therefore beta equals 351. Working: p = 311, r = 330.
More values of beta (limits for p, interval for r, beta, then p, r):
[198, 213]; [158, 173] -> 441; 271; 346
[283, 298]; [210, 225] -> 135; 317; 207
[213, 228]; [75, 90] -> 537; 191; 320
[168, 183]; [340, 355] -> 303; 340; 321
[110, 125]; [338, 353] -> 314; 324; 319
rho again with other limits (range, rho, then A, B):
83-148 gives -2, 7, 11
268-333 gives -8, 7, 23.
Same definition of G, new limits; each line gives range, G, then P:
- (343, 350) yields 130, 326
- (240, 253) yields 121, 302.2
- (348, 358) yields 131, 327.5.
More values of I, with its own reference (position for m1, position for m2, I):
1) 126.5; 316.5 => 21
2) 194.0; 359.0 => 8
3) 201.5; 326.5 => -9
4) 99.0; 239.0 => 126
